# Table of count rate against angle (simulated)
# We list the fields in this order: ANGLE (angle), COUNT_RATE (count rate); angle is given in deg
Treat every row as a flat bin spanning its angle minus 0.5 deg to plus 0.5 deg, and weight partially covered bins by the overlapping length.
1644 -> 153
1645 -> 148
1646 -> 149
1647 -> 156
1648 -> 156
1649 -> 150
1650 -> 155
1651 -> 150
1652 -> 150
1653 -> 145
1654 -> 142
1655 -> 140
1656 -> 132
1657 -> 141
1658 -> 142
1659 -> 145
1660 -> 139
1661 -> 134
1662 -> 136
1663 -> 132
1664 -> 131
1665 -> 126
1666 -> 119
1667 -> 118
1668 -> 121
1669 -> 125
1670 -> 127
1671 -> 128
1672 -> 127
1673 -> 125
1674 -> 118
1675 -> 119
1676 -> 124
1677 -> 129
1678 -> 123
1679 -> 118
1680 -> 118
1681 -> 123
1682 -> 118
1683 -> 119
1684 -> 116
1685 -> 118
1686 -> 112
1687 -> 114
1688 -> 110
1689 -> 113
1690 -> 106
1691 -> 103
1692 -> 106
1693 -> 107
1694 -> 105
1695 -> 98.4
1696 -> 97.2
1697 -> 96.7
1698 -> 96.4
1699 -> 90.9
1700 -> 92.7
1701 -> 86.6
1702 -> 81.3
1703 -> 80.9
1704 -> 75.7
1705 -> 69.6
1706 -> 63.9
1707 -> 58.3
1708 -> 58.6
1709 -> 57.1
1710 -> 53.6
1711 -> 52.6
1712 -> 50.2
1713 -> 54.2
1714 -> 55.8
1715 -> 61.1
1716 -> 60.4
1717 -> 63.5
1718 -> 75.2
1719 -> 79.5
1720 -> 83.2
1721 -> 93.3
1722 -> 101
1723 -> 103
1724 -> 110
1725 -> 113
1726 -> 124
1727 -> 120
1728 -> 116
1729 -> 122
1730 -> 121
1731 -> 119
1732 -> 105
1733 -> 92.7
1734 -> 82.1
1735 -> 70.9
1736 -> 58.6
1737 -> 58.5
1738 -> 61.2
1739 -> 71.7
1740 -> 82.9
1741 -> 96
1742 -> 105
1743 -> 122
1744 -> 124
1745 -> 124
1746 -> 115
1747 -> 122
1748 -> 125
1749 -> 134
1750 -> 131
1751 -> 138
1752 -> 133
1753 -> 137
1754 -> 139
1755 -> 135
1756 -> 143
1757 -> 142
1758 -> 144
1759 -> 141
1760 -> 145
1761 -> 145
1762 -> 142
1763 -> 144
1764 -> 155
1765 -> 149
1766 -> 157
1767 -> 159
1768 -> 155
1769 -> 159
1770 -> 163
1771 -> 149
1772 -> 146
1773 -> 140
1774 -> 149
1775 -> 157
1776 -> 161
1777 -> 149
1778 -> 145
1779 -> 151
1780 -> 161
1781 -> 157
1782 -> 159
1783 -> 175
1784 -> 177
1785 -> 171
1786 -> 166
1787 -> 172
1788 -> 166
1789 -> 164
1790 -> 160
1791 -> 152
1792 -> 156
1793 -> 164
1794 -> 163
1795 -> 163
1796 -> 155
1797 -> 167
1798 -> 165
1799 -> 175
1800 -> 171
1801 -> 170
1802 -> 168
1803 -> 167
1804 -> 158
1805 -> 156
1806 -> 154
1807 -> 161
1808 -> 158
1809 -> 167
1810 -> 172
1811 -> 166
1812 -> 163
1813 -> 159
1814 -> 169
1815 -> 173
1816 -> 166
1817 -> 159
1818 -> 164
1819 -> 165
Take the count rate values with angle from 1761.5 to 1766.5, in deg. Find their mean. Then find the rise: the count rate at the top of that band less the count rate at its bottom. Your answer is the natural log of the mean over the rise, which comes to 2.3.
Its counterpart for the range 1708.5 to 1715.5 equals 2.6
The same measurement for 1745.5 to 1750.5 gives 2.1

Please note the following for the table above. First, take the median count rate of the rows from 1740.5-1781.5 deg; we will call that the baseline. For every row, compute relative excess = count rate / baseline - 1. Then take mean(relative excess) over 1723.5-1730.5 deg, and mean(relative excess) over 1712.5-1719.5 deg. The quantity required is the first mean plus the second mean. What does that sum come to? -0.73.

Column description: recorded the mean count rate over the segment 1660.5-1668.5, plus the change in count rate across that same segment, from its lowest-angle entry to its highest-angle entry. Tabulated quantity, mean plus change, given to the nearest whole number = 114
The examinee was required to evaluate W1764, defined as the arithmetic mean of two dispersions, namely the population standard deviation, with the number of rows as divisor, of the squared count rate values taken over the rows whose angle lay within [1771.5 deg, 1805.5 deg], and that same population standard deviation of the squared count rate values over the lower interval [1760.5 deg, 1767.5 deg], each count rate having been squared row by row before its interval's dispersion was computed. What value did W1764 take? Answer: 2399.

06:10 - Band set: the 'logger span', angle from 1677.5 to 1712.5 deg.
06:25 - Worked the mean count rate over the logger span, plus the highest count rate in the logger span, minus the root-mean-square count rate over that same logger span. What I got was 120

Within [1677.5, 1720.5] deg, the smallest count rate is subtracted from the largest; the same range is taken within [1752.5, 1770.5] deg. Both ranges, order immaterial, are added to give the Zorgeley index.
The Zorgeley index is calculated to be 101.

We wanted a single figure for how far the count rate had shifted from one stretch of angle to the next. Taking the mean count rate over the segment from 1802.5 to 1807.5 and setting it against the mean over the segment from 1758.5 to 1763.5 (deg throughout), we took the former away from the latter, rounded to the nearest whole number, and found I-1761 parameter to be -16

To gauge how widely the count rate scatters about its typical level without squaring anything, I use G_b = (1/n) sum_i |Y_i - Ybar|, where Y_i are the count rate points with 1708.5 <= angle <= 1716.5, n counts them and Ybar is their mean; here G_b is 3.0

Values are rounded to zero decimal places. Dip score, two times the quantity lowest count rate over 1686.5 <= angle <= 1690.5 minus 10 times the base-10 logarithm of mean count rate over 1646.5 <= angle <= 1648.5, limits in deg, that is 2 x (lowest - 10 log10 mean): 168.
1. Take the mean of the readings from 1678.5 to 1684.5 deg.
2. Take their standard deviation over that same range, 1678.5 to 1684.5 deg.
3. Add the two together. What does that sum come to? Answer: 121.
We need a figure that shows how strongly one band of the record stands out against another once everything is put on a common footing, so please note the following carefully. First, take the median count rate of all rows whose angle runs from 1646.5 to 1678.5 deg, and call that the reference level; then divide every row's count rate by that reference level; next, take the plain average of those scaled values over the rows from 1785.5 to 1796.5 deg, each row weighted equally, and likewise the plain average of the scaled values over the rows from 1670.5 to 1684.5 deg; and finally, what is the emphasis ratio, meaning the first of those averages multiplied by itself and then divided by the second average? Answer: 1.63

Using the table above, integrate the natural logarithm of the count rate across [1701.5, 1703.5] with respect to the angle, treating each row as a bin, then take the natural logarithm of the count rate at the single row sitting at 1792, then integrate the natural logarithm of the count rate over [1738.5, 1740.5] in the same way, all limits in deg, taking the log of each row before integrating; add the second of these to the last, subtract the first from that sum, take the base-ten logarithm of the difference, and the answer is 0.69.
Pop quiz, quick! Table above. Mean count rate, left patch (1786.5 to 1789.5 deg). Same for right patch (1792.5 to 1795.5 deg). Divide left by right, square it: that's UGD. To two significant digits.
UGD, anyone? 1.0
